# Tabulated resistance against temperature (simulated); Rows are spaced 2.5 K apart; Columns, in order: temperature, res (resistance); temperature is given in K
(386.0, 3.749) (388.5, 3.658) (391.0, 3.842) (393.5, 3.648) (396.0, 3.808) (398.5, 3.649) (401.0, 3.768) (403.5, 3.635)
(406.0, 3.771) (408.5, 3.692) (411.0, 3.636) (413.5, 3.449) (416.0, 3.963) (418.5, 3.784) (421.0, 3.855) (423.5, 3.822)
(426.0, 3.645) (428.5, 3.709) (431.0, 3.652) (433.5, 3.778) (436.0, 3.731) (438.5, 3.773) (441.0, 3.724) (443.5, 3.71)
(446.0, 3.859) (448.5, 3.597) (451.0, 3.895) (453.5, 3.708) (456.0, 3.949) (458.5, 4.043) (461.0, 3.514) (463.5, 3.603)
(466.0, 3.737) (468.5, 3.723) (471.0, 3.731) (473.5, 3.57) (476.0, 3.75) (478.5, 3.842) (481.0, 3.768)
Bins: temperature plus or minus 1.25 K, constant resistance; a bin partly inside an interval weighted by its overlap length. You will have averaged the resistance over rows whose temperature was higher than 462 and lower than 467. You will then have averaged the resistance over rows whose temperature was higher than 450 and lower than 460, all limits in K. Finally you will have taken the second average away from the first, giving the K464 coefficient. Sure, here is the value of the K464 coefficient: -0.23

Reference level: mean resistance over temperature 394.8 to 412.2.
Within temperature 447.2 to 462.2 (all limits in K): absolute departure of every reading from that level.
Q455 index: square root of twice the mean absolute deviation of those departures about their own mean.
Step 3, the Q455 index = 0.40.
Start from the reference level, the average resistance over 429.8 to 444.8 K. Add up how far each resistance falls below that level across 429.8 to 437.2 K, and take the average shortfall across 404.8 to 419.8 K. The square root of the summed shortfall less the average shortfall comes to 0.1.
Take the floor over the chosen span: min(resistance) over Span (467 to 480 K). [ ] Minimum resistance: 3.57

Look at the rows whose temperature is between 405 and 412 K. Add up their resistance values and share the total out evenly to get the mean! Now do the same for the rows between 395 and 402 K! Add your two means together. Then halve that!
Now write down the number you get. 3.72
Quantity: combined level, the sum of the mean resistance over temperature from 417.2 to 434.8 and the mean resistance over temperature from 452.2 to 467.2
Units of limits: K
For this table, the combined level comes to 7.51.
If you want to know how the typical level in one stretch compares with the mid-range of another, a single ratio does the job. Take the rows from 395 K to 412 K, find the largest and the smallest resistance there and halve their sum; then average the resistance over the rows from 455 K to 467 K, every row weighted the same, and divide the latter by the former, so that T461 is 1.01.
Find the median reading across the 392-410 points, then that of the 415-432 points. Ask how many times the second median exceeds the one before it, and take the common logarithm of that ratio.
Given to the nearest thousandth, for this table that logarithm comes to 0.011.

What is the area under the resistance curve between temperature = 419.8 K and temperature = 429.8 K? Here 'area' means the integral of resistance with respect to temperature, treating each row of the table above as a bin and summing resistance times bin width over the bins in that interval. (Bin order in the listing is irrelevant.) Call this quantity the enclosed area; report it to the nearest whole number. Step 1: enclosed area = 38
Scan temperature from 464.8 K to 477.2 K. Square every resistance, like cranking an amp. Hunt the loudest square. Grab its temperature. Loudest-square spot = 476.0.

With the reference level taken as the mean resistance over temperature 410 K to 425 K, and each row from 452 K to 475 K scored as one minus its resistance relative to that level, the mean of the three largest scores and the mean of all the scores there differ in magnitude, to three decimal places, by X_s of 0.045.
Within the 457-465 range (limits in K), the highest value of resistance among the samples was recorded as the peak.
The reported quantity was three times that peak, 12.1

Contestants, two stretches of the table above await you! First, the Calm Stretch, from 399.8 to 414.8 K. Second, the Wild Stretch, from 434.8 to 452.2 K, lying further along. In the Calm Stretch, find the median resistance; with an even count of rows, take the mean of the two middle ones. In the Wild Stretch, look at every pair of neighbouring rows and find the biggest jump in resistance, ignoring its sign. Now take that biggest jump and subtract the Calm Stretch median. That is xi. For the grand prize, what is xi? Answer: -3.37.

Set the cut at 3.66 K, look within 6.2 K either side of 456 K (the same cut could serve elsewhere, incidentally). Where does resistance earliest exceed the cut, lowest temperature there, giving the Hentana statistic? 451.0 K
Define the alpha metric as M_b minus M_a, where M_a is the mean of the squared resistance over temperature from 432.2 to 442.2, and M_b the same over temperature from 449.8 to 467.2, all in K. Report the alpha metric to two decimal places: 0.23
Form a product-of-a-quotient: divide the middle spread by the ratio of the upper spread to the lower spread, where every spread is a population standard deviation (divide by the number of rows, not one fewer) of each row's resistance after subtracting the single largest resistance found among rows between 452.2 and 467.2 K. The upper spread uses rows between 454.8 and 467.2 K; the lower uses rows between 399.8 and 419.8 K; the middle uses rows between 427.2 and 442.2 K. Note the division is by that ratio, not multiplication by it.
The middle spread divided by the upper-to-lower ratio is 0.029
